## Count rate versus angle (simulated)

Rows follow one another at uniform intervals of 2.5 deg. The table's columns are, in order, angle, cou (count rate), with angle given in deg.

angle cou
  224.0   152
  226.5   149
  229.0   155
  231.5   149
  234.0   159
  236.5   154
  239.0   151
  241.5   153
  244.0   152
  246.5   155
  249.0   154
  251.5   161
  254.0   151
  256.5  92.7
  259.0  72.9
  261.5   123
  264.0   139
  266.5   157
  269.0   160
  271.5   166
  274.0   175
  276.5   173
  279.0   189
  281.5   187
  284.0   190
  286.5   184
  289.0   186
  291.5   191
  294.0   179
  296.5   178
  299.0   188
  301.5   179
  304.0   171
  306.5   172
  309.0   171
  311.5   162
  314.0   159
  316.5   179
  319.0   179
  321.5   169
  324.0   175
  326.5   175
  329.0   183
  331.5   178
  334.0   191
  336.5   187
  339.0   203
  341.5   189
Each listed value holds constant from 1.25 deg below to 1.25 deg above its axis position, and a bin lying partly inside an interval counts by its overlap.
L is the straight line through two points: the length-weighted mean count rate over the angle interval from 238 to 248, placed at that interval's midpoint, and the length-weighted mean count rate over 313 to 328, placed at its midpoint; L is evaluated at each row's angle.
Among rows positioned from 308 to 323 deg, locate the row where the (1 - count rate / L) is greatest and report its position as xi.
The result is 314.0 deg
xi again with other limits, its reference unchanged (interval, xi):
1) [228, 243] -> 231.5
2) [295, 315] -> 314.0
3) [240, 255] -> 254.0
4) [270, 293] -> 271.5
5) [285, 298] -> 296.5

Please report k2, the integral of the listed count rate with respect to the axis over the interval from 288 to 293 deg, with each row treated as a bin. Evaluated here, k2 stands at 941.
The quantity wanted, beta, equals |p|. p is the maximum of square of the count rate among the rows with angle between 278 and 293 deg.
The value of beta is 36481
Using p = 36481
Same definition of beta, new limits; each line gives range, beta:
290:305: 36481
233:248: 25281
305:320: 32041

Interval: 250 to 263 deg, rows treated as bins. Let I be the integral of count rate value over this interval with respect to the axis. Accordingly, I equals 1575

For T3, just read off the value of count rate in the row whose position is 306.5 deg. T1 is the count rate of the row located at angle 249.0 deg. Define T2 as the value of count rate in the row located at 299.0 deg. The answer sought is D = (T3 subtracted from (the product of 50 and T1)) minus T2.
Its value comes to 7340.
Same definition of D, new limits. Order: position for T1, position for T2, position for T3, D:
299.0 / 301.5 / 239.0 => 9070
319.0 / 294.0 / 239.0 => 8620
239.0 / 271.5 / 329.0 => 7201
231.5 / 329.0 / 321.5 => 7098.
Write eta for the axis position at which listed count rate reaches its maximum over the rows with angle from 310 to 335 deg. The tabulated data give 334.0 deg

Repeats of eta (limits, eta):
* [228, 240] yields 234.0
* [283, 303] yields 291.5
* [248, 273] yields 271.5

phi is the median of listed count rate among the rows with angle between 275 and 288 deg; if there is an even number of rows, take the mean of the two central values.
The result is 187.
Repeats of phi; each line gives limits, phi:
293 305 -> 179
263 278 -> 163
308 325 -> 171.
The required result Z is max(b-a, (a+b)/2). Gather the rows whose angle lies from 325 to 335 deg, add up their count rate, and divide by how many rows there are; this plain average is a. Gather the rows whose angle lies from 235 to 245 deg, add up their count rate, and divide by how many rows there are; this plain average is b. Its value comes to 167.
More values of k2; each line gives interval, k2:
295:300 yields 913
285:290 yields 926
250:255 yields 781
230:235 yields 769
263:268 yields 745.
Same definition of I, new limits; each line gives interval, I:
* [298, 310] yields 2113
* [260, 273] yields 1924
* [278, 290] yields 2246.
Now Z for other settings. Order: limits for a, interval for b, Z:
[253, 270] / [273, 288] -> 155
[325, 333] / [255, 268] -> 148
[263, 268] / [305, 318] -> 158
